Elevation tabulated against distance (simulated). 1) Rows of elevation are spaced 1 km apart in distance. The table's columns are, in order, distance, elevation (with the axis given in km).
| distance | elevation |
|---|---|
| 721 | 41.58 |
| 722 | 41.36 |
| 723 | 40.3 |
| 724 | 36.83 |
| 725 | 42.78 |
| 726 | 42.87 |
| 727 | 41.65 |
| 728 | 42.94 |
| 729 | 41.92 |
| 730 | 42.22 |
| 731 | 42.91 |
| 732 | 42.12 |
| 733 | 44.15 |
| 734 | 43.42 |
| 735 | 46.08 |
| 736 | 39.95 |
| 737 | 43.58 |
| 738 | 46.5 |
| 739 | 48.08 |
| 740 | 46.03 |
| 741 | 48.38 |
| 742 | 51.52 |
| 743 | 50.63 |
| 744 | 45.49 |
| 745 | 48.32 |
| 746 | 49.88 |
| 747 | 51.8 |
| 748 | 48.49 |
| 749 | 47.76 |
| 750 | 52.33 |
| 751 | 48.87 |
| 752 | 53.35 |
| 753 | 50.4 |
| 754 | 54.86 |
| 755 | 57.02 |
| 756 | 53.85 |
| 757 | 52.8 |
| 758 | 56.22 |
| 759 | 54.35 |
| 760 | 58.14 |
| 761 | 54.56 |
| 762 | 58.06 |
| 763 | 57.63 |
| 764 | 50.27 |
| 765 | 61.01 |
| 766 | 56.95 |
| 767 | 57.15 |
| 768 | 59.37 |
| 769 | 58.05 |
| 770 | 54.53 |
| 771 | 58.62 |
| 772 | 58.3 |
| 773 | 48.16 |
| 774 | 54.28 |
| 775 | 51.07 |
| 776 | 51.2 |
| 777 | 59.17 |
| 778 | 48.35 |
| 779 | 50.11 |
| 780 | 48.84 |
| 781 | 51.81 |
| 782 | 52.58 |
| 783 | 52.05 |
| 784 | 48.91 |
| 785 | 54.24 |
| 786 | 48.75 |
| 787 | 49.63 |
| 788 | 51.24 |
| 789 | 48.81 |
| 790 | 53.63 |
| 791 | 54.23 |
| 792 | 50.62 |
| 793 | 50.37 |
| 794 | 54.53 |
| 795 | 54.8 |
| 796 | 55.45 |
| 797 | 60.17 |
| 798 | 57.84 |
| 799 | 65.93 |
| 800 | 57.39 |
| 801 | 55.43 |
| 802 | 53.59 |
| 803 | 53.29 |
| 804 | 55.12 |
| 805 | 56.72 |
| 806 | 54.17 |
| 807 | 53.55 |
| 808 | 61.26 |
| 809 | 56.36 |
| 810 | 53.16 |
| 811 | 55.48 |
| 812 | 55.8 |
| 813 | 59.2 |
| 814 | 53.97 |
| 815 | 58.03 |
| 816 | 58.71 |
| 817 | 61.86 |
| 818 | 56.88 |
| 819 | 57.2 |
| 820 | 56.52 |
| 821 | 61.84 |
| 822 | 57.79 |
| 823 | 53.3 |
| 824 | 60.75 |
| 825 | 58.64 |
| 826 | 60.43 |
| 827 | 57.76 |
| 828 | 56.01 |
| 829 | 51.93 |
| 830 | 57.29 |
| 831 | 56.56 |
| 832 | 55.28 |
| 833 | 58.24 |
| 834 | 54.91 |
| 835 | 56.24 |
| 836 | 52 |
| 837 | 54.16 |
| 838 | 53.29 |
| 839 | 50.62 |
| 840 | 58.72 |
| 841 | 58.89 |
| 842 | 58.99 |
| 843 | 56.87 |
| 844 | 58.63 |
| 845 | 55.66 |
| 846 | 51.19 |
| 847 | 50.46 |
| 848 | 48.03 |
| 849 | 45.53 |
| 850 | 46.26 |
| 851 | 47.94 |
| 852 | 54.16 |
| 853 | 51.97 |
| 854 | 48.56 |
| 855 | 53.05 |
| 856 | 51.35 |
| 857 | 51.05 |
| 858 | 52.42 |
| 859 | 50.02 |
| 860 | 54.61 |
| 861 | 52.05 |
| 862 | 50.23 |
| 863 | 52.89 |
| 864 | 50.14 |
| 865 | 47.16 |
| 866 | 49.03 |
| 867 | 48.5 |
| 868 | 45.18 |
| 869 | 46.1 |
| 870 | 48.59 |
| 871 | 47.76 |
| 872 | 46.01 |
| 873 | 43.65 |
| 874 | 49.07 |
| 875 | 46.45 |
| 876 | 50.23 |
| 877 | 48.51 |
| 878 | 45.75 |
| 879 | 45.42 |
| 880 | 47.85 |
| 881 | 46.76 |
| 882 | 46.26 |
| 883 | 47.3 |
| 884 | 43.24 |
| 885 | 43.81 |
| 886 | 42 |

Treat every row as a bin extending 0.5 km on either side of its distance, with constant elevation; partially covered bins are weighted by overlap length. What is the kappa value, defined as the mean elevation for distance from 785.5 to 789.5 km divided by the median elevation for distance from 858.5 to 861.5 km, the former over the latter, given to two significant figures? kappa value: 0.95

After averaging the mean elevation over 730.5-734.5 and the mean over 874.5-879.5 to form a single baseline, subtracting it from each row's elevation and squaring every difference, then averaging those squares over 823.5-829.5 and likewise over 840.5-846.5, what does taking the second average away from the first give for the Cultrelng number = 22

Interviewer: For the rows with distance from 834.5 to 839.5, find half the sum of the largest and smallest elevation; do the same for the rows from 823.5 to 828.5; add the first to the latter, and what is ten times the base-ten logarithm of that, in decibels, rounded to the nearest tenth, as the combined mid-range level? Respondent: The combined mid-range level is 20.5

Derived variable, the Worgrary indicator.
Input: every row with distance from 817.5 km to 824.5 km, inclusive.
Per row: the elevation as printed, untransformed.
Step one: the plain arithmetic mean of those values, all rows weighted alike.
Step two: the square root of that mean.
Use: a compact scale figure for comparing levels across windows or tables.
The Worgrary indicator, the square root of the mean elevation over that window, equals 7.6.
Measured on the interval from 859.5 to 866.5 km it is 7.1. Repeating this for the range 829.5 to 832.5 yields 7.5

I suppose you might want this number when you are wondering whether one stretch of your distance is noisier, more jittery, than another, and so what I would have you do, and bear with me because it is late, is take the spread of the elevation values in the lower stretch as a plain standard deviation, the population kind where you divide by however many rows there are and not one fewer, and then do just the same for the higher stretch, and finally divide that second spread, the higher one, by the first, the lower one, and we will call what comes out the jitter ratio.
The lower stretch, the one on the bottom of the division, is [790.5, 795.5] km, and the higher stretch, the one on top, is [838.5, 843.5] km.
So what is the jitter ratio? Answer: 1.6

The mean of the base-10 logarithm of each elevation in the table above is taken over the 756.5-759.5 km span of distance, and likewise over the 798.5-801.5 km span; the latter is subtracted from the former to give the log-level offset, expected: -0.038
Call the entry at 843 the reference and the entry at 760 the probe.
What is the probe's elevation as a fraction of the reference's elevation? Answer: 1.02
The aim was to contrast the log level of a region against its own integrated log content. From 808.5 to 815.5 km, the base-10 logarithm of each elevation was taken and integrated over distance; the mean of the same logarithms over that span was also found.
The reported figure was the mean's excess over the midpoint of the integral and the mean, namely -5.24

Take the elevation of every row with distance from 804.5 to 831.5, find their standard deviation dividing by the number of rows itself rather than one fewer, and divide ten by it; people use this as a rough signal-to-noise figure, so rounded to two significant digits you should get 3.7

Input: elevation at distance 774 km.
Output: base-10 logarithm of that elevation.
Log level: 1.73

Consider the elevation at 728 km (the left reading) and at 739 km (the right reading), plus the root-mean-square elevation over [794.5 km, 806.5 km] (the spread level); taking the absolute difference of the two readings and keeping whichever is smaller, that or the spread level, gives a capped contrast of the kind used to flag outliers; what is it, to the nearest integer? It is 5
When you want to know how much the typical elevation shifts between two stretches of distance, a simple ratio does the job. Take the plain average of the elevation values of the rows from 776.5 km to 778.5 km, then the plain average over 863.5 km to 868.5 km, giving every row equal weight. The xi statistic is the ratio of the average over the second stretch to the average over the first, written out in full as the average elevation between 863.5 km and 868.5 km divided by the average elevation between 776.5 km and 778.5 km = 0.89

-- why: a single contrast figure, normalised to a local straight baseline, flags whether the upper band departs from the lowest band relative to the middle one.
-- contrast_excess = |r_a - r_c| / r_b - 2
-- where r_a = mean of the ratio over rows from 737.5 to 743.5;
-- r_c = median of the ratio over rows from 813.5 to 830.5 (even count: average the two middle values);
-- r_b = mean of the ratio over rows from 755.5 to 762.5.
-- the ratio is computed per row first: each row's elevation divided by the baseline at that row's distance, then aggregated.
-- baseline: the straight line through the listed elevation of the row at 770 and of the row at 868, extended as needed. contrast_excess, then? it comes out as -1.68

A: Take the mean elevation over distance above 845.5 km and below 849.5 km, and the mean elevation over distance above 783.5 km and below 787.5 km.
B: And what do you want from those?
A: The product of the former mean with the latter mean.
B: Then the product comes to 2459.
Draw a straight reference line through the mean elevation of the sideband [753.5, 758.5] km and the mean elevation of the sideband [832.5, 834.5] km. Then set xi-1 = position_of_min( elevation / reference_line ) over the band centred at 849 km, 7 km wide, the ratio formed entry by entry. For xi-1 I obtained 849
